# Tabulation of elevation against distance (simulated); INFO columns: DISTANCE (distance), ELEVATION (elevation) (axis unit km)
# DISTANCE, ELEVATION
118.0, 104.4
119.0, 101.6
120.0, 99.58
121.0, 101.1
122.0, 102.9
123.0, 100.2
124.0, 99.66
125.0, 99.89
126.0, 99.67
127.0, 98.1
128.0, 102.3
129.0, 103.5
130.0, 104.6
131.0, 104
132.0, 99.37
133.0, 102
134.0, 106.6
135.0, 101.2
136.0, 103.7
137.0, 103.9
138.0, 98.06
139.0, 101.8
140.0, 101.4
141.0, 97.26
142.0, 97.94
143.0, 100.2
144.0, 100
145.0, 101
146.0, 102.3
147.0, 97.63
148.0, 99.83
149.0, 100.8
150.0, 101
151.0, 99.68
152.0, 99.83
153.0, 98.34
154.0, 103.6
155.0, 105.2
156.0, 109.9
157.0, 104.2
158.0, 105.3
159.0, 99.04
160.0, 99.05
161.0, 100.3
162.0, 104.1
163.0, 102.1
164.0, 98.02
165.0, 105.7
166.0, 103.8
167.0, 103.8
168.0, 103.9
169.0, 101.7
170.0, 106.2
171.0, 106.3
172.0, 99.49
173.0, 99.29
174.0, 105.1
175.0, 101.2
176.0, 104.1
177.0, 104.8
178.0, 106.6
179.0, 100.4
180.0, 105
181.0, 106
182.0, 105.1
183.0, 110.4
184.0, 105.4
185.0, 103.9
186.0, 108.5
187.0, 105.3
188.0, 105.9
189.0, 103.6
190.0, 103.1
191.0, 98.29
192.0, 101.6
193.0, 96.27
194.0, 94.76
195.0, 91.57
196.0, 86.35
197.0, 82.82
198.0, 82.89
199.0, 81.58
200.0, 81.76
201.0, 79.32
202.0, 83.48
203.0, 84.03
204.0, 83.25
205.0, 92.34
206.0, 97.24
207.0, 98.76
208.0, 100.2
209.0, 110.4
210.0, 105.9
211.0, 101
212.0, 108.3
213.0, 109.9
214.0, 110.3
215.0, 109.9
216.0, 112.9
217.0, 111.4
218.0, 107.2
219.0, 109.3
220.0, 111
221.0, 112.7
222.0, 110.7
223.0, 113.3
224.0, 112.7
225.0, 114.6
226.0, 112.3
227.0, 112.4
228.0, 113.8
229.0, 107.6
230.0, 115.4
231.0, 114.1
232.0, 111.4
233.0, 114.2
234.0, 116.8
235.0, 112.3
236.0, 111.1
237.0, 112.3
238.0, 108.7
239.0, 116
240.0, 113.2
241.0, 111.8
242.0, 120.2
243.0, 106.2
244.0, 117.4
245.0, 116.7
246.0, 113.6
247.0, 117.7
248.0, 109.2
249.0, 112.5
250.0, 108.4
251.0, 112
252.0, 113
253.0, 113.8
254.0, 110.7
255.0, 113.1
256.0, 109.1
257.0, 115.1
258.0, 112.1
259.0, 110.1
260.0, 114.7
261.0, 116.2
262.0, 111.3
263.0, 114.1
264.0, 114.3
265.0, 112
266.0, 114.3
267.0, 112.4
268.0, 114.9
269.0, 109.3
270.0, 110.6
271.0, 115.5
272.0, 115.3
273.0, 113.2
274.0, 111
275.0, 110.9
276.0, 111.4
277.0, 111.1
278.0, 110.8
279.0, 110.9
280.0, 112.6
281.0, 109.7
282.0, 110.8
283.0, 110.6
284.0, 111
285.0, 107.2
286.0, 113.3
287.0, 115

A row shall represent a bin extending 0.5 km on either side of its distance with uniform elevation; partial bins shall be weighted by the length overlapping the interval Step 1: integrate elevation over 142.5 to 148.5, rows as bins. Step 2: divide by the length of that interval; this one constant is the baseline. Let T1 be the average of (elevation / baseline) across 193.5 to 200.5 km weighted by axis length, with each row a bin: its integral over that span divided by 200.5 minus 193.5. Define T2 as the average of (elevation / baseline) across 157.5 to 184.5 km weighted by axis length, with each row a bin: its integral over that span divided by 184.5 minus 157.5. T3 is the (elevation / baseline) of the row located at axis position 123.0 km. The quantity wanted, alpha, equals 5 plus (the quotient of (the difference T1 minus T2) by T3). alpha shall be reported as 4.83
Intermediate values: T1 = 0.86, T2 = 1.03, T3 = 1.00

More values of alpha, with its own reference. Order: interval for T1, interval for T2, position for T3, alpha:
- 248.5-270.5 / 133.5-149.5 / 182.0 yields 5.11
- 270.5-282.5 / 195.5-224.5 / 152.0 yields 5.12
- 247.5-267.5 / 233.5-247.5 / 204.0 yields 4.98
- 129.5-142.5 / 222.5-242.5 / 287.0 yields 4.90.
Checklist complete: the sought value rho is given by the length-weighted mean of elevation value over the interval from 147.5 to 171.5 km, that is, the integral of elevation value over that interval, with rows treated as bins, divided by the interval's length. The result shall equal 103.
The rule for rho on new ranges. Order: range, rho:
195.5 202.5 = 83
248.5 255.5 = 112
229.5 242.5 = 114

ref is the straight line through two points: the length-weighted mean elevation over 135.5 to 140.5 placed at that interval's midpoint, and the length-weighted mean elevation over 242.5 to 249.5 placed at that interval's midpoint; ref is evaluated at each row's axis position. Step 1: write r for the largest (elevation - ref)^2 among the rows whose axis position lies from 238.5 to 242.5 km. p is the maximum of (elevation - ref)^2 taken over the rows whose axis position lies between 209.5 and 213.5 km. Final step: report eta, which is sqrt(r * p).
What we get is 63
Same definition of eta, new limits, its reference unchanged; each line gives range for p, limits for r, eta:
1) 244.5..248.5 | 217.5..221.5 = 14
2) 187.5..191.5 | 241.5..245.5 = 67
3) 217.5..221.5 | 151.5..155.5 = 16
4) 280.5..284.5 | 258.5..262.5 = 34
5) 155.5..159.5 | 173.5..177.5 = 28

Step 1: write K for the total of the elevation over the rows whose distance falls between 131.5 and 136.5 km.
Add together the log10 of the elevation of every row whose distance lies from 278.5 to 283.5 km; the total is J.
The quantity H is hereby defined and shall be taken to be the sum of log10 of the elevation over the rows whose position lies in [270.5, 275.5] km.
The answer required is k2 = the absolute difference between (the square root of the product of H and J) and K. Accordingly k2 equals 503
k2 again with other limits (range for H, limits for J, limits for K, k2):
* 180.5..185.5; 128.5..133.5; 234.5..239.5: 550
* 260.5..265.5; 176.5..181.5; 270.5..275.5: 556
